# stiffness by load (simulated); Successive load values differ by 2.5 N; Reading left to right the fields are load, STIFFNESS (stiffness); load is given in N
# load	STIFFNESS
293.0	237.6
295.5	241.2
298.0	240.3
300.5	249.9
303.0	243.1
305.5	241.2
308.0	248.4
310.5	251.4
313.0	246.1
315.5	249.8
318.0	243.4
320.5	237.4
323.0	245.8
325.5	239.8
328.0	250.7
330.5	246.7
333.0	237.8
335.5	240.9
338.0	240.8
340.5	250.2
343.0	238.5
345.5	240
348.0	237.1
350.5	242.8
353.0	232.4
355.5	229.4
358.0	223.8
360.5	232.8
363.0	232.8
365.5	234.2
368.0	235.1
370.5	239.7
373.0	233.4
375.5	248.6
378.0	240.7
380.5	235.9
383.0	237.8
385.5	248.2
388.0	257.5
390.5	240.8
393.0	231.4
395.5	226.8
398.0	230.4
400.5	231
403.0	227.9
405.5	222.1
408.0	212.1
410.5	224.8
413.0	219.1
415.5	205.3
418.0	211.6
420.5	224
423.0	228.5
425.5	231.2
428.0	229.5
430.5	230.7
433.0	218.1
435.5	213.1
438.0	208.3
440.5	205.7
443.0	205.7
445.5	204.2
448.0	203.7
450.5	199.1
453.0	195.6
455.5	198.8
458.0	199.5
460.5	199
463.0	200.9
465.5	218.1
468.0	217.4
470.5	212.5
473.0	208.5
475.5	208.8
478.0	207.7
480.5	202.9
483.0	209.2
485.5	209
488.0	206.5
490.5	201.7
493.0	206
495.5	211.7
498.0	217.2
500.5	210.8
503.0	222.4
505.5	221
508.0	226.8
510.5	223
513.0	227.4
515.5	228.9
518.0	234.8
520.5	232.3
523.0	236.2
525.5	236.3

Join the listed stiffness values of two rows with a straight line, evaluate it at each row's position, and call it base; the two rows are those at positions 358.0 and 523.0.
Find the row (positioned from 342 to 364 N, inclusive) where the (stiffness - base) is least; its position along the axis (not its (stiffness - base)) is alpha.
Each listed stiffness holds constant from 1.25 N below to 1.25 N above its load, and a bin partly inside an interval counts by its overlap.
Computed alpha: 358.0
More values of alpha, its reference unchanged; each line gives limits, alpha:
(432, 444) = 443.0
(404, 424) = 415.5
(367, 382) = 373.0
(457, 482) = 460.5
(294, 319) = 298.0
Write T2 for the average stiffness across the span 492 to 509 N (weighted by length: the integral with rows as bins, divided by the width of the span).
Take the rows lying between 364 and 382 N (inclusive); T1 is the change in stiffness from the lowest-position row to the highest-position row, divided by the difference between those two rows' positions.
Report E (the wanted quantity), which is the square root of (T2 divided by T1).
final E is 44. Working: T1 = 0.1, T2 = 217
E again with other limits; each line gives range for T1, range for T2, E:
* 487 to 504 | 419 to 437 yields 15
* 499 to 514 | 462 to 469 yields 13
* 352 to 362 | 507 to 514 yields 65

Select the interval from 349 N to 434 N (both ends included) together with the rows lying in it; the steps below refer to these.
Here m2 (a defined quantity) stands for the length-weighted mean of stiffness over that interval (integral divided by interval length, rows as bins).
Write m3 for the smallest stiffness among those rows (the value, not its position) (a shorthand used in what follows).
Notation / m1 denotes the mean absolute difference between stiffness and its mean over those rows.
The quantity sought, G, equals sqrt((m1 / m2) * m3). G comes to 2.6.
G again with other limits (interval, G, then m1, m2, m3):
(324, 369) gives 2.2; 5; 238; 223.8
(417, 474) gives 3.0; 9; 211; 195.6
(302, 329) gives 1.9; 4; 245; 237.4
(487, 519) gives 2.8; 9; 218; 201.7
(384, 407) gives 2.9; 9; 235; 222.1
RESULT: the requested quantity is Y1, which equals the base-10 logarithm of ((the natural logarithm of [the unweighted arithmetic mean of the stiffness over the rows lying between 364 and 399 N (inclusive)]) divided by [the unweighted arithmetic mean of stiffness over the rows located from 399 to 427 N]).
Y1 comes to -1.61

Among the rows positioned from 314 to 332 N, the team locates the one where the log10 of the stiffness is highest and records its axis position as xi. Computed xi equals 328.0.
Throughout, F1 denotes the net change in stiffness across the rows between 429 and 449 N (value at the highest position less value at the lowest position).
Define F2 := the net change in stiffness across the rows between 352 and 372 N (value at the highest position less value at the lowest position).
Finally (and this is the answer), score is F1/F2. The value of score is -3.7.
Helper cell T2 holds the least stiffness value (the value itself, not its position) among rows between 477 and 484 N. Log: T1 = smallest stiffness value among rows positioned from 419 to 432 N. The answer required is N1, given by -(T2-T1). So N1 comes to 21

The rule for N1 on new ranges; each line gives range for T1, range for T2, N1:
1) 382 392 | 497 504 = 27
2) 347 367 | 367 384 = -10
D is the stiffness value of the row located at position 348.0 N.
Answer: 237.1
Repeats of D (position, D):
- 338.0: 240.8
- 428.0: 229.5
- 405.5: 222.1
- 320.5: 237.4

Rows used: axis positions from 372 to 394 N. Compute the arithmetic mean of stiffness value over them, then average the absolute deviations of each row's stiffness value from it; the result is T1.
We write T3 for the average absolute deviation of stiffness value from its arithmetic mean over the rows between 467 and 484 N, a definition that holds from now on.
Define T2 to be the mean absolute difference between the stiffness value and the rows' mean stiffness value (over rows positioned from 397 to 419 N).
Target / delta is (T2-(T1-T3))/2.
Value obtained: 2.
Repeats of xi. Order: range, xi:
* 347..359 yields 350.5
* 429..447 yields 430.5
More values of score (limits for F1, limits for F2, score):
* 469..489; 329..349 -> 0.6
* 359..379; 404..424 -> 1.2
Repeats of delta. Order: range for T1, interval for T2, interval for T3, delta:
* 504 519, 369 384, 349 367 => 2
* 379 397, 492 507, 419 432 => 0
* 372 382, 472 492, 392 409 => 1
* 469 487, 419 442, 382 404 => 8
